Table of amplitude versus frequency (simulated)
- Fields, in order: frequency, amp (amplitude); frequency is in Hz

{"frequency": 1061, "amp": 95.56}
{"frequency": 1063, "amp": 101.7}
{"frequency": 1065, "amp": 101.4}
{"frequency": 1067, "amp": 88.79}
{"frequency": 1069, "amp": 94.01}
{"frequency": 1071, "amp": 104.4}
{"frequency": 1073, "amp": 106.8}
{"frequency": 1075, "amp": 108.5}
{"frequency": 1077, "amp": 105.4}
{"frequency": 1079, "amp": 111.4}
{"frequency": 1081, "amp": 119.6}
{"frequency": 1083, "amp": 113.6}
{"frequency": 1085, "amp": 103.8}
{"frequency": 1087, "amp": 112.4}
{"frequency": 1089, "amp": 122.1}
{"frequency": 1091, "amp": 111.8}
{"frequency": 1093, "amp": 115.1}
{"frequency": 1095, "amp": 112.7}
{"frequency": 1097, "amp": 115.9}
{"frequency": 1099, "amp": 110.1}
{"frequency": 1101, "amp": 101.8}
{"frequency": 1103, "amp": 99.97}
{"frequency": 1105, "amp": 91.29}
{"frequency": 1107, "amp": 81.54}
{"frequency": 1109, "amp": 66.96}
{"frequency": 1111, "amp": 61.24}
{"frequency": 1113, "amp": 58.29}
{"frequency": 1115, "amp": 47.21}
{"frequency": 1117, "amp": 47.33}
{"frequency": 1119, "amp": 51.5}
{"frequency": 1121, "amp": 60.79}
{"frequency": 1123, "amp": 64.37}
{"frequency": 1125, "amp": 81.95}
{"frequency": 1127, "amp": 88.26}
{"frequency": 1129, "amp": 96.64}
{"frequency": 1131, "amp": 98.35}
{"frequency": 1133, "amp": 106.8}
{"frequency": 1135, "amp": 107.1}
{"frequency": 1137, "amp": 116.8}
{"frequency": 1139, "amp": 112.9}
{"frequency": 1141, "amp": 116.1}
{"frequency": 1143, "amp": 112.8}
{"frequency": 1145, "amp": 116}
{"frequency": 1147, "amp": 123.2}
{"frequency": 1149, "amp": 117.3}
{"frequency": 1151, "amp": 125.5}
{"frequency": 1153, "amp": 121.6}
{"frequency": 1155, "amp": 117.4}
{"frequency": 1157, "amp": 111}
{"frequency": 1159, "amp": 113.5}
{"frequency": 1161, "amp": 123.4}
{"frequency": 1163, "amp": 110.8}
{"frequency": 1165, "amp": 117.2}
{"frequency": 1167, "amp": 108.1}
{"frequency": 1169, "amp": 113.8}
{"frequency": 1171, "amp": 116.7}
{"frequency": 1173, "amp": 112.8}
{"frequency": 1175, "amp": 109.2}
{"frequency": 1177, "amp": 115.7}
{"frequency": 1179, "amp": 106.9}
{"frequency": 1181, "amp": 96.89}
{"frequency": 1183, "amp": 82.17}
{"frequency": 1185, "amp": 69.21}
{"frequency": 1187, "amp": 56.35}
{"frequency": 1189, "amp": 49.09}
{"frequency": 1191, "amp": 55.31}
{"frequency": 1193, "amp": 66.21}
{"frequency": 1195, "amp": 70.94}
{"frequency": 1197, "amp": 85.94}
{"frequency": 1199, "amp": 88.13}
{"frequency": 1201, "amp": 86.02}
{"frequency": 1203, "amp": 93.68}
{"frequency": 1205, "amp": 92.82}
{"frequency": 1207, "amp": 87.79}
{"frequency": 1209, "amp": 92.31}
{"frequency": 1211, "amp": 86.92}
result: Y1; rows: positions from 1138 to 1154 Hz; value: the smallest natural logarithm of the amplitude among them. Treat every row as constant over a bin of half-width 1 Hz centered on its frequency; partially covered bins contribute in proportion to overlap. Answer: 4.73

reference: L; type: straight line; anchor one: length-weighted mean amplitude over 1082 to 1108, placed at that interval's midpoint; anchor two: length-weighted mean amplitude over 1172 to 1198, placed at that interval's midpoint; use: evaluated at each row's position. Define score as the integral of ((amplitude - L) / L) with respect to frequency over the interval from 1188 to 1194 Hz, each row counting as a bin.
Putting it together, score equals -1.8 Hz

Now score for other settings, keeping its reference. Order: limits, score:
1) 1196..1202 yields 0.6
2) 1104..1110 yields -1.4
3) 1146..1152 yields 1.9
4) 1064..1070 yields -1.0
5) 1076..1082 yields 0.0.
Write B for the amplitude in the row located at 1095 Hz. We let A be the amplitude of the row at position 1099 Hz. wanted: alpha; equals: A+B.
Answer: 223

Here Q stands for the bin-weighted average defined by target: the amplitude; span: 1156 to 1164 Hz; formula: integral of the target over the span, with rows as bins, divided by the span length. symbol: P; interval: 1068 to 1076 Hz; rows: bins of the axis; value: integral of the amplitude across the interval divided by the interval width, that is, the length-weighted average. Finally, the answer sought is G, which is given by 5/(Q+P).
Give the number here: 0.023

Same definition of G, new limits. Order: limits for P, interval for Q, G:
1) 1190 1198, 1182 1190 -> 0.037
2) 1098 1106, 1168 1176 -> 0.023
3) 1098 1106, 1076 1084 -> 0.023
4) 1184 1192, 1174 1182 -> 0.030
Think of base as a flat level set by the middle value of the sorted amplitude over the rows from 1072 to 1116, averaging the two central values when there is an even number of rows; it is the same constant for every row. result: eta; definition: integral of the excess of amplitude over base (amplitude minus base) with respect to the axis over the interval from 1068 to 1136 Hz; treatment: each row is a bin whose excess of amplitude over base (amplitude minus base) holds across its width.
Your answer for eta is -962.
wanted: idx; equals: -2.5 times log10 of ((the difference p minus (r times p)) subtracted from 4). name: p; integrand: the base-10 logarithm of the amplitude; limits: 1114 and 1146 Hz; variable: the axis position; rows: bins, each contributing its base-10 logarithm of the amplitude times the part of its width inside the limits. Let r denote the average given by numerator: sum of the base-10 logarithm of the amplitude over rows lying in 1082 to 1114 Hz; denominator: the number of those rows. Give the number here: -4.53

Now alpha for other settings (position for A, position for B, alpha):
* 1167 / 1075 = 217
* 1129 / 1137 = 213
